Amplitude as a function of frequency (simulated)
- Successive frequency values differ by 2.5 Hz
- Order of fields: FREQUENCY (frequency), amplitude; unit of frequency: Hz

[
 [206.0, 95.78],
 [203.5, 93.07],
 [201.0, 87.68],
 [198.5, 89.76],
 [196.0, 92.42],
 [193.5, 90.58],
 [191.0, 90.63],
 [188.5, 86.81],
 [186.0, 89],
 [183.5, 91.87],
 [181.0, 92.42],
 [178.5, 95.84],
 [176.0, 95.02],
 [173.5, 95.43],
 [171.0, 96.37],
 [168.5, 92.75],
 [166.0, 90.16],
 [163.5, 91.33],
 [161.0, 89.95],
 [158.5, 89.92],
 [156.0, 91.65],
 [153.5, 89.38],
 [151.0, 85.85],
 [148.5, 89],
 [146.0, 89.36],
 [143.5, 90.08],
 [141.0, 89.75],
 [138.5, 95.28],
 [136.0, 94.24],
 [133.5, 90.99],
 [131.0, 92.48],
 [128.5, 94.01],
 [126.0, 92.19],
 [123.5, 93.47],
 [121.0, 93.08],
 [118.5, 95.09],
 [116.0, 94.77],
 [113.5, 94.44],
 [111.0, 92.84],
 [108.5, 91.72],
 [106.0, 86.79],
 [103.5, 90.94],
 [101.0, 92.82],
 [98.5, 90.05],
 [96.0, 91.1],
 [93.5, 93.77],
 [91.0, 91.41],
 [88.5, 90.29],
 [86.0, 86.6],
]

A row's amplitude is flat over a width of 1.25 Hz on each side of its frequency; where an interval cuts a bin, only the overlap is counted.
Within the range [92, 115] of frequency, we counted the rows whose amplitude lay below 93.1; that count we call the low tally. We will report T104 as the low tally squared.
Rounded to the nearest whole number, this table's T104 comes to 49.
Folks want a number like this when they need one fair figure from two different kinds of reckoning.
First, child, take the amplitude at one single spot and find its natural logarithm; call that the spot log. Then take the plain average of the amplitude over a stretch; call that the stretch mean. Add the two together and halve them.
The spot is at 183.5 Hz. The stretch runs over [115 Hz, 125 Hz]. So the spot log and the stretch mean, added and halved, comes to 49.3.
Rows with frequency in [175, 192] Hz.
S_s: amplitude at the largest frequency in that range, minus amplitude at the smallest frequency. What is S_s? -4.4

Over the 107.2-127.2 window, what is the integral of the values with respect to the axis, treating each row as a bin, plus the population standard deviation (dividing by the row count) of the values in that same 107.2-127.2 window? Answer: 1870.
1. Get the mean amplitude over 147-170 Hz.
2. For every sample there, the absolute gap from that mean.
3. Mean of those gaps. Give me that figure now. 1.31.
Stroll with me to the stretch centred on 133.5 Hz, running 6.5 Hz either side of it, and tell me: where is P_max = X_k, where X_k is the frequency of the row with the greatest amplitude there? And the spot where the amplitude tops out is 138.5 Hz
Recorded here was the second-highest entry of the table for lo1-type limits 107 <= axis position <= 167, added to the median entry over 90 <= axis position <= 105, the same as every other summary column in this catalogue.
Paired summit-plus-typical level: 186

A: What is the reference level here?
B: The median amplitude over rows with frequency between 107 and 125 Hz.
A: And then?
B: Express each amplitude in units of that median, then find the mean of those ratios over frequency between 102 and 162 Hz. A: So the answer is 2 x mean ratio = 1.96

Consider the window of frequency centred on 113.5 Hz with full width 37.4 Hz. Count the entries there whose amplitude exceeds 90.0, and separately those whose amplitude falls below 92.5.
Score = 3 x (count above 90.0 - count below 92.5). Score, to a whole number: 21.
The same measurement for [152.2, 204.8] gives -3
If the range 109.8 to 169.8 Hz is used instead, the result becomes 9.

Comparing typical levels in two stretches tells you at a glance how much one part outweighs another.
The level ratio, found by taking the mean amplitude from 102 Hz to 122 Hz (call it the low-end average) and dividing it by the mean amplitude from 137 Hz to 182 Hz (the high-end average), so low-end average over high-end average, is 1.01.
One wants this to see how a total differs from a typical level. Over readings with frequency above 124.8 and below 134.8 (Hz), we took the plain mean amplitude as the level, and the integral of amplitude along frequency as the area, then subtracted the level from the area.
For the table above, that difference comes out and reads 832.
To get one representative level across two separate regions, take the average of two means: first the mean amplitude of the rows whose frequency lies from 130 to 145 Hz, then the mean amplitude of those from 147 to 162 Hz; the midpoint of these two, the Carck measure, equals 90.7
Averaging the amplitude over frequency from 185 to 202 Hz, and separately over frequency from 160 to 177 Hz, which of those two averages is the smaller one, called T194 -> 89.6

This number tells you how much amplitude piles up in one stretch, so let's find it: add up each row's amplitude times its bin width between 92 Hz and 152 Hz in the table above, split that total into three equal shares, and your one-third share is 1837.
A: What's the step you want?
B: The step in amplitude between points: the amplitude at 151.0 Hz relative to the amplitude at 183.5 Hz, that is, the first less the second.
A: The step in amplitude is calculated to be -6.0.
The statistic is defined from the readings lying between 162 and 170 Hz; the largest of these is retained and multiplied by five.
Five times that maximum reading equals 464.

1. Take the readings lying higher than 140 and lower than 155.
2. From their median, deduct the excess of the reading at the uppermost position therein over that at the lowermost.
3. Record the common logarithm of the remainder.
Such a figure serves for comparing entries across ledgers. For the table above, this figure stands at 1.95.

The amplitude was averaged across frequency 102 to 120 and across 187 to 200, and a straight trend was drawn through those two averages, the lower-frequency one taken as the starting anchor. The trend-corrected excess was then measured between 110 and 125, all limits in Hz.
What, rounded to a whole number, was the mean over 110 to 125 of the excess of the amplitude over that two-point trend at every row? 2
